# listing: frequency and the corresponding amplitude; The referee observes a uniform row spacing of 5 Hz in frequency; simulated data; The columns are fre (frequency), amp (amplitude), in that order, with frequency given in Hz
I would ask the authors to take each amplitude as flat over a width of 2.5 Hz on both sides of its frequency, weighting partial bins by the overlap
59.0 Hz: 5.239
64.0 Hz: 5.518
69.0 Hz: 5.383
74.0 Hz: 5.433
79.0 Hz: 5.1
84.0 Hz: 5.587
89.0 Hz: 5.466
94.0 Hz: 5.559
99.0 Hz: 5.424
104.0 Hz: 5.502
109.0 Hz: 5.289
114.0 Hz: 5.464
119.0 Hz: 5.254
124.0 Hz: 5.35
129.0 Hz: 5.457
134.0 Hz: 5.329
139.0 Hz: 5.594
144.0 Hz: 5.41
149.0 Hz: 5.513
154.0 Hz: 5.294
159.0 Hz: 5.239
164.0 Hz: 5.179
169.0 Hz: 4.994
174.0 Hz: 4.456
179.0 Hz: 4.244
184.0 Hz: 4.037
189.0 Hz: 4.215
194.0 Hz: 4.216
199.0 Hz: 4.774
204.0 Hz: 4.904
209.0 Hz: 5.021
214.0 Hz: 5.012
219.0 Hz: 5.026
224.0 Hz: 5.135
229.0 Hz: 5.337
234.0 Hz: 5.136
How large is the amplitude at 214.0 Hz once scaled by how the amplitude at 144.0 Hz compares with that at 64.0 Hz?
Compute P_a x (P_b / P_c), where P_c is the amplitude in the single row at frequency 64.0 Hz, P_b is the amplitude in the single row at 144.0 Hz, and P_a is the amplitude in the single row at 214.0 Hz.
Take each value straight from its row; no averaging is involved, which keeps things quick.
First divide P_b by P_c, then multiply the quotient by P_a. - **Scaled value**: 4.9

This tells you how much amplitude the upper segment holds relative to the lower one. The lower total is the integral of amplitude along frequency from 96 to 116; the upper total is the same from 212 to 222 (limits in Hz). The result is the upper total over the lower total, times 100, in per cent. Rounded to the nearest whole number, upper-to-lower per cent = 46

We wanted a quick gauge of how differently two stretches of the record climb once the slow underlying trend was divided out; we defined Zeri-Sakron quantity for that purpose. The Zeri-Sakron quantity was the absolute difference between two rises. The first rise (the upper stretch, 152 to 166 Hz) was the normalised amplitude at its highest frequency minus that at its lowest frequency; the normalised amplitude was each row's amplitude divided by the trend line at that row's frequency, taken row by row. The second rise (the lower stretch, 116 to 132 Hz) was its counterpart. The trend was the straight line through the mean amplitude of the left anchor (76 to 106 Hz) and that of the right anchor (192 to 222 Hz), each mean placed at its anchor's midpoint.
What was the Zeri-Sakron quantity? 0.061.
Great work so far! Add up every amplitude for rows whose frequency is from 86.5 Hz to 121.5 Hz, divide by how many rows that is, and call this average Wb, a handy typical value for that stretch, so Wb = 5.42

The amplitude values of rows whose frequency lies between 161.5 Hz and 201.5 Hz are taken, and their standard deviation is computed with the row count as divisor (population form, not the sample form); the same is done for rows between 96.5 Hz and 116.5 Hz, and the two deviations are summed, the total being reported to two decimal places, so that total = 0.47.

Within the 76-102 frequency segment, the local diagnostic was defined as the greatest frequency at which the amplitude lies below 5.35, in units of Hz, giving 79.0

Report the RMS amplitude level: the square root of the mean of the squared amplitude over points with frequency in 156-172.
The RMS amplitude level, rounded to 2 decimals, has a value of 5.14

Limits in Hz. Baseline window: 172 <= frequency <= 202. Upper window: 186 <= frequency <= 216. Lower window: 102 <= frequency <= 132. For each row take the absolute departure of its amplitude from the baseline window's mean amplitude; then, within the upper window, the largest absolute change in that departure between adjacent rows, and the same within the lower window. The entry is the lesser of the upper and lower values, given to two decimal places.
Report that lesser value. 0.21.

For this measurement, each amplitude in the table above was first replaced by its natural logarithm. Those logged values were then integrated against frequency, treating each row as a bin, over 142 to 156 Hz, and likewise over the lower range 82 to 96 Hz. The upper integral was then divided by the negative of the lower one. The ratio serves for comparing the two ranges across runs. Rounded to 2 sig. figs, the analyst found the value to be -0.99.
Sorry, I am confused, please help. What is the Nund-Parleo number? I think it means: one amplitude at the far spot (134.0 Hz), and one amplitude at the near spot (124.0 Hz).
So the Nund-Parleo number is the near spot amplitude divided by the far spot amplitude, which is 1.00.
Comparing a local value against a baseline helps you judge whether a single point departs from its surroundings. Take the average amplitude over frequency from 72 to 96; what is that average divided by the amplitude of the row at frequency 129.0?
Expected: 0.99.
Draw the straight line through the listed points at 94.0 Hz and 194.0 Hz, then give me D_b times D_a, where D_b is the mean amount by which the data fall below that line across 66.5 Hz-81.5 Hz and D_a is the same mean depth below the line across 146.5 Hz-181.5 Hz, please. -0.19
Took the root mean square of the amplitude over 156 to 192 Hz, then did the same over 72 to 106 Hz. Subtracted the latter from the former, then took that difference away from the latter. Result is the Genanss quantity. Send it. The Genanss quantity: 6.23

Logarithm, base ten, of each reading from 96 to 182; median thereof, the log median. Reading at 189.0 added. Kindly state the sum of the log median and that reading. 4.9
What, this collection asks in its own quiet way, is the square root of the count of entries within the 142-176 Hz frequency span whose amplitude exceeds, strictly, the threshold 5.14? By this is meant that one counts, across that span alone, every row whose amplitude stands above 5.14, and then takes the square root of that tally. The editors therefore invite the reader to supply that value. 2.24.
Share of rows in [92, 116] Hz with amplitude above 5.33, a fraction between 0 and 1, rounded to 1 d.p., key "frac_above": 0.8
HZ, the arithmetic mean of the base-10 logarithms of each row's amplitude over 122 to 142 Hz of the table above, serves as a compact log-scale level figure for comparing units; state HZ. 0.735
